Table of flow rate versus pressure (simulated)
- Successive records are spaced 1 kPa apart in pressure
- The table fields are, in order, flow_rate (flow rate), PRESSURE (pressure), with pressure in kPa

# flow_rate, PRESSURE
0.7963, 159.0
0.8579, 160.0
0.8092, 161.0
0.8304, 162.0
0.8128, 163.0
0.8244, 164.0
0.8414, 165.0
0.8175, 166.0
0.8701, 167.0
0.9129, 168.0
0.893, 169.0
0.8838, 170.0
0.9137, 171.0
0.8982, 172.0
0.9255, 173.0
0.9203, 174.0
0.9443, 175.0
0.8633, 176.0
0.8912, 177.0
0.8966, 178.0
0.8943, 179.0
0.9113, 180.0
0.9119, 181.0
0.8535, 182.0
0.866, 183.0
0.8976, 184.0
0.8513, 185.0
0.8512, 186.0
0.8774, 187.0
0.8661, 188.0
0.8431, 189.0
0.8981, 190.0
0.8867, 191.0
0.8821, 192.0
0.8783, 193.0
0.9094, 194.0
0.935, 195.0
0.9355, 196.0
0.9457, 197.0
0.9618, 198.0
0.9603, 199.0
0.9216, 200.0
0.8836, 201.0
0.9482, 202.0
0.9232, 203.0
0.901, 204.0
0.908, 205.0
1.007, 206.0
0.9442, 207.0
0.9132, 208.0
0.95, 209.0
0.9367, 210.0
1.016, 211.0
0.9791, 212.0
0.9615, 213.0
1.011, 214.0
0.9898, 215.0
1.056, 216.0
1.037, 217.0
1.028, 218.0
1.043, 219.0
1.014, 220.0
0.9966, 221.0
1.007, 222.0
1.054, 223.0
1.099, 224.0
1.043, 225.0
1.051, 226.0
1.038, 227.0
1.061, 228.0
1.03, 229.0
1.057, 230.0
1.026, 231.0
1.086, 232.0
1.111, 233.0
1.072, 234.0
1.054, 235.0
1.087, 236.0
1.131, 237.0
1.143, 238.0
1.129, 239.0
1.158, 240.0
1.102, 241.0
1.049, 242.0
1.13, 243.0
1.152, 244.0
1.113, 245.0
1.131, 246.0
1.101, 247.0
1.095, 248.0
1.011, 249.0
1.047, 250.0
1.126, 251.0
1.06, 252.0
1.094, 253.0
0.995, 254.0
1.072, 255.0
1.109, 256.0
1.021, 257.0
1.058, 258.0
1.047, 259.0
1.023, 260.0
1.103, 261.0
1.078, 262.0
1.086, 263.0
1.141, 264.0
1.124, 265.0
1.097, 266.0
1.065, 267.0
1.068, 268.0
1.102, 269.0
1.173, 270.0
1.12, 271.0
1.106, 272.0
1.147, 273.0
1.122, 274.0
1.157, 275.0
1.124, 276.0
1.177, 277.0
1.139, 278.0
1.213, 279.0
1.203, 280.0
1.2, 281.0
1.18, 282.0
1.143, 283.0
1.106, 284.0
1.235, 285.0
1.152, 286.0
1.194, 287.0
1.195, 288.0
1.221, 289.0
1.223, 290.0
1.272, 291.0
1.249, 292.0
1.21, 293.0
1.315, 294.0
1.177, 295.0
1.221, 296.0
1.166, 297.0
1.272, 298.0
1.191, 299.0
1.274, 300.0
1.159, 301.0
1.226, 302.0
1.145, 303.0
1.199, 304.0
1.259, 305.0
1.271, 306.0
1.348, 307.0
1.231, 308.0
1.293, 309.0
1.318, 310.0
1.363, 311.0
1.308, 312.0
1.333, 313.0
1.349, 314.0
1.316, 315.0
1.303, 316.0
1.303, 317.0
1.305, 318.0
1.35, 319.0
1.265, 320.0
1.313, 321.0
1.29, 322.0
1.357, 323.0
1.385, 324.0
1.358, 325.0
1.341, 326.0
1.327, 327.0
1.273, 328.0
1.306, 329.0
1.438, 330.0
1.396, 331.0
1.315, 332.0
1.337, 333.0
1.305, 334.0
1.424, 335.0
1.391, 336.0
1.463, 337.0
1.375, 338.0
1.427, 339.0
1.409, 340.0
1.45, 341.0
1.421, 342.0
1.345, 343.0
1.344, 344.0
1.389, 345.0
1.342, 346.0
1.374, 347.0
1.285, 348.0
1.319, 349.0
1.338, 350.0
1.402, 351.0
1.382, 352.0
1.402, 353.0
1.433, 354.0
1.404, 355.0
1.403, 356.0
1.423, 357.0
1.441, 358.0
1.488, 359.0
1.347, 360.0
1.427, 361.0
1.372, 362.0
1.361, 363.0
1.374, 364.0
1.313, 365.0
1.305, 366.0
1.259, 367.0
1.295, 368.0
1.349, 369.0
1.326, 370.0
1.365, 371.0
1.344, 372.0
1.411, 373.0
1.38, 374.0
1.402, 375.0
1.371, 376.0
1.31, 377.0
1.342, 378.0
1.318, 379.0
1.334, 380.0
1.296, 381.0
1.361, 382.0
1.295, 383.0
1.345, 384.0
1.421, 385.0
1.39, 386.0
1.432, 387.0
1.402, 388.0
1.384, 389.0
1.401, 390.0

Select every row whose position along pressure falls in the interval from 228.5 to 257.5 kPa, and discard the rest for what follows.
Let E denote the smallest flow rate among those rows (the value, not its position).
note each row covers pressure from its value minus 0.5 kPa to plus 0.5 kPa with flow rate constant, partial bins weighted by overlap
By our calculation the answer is 0.995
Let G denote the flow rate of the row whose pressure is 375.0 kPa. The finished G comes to 1.402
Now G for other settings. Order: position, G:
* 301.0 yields 1.159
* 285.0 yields 1.235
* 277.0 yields 1.177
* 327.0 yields 1.327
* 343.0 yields 1.345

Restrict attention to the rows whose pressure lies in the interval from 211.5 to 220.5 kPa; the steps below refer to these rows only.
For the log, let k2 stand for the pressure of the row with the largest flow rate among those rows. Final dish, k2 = 216.0 kPa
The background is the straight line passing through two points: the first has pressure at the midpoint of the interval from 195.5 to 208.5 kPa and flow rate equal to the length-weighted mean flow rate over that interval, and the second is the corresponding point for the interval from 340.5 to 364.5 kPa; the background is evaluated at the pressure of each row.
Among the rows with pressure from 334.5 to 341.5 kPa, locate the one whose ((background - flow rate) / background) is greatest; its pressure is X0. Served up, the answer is 338.0 kPa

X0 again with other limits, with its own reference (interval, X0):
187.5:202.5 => 189.0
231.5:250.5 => 249.0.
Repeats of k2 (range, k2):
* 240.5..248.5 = 244.0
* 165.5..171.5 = 171.0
